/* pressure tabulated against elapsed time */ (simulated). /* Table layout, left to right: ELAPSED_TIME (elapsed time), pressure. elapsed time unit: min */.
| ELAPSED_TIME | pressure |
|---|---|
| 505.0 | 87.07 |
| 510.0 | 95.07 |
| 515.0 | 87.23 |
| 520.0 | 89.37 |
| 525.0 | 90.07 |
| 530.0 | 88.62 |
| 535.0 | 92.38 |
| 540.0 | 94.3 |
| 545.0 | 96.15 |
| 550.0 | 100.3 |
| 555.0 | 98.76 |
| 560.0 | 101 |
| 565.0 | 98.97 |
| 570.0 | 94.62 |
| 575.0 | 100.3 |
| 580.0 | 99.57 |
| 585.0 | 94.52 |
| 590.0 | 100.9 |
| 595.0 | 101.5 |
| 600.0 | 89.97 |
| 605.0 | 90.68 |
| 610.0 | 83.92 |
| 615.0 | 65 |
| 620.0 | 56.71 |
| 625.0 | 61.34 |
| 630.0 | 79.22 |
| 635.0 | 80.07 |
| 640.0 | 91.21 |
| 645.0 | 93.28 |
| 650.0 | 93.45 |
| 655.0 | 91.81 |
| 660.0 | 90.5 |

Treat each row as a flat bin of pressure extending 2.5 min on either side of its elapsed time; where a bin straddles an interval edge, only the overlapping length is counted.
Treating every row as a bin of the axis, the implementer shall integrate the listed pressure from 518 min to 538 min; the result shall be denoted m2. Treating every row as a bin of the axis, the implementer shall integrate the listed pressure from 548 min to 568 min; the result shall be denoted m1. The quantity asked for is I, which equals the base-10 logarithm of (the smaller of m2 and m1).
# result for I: 3.26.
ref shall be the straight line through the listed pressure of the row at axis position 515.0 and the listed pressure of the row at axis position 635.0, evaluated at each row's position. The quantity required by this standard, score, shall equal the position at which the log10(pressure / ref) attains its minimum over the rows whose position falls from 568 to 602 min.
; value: 600.0 min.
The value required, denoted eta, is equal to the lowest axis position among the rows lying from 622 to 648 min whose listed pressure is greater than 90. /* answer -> 640.0 min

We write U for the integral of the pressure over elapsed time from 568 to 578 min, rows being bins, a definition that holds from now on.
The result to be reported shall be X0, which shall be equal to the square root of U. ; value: 31.3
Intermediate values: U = 977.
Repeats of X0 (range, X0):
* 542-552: 31.3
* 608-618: 27.0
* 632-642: 29.2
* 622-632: 26.3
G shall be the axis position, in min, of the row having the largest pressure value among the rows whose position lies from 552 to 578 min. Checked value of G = 560.0 min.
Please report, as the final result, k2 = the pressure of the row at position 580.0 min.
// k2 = 99.57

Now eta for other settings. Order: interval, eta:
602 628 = 605.0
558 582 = 560.0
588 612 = 590.0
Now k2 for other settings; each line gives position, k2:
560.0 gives 101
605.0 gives 90.68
